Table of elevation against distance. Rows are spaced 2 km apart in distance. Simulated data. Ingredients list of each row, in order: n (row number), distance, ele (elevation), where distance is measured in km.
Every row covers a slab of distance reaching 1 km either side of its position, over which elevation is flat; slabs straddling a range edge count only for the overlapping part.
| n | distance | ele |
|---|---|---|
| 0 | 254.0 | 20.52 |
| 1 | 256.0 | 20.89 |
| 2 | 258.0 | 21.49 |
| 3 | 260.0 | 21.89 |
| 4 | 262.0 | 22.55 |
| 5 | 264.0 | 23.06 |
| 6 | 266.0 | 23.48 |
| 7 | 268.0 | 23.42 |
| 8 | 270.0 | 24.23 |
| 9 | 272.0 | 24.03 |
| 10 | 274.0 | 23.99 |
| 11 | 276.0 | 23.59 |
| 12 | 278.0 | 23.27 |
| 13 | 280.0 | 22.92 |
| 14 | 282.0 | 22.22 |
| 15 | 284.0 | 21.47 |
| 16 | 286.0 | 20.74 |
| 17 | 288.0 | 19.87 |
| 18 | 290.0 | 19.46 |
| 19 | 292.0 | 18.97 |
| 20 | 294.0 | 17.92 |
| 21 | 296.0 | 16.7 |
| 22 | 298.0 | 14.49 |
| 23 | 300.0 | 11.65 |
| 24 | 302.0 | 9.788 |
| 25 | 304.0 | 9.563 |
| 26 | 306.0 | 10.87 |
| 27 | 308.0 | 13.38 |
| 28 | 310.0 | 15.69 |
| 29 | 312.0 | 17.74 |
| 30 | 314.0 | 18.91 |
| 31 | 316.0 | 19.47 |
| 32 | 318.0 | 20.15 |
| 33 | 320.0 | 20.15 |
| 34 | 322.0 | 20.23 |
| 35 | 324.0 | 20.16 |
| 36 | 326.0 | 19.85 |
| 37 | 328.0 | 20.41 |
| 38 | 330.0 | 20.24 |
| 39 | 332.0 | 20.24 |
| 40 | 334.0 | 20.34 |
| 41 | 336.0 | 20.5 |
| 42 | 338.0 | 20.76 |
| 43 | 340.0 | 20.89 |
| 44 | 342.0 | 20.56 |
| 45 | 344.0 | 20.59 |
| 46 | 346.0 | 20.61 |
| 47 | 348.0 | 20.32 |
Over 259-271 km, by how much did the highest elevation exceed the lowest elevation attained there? 2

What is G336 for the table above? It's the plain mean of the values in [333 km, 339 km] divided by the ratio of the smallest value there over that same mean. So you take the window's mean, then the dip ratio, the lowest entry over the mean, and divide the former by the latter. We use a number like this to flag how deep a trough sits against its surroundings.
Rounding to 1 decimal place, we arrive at 20.7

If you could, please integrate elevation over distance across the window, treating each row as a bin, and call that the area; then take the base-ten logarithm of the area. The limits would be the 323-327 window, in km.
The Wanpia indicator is 1.90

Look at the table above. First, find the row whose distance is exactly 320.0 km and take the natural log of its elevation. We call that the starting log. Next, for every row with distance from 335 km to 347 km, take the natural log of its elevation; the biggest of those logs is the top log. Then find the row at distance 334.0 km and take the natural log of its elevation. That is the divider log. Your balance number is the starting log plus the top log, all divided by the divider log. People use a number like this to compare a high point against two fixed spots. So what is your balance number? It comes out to 2.006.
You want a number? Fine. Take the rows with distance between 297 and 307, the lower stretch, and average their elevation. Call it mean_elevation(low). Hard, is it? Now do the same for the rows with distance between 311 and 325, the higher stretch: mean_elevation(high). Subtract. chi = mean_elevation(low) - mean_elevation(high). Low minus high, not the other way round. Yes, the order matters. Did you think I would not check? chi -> -8.3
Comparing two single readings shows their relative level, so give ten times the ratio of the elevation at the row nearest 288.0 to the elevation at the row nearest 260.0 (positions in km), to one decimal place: 9.1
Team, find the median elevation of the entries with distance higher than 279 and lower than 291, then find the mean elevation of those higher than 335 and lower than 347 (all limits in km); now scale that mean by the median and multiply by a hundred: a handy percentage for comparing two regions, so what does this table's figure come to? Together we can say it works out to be 98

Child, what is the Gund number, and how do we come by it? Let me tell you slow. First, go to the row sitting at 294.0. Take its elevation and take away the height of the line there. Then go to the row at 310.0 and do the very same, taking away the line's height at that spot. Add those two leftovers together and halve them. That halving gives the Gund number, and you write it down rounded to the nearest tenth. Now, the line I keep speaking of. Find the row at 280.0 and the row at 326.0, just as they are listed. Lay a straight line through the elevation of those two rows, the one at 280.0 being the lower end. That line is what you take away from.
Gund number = -4.6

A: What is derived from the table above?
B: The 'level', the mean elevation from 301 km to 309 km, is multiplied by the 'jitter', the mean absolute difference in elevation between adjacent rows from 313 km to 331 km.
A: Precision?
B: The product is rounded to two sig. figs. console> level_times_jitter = 3.3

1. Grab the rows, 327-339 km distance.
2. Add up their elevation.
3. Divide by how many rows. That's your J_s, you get 20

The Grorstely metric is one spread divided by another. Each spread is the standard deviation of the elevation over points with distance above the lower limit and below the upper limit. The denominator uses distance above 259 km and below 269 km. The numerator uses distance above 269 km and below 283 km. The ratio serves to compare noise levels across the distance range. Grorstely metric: 1.1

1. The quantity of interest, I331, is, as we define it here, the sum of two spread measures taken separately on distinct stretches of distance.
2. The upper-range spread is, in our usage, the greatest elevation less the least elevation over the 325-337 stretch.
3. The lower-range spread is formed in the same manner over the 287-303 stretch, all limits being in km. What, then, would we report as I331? 11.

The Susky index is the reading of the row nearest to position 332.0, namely 20.24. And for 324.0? 20.16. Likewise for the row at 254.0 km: 20.52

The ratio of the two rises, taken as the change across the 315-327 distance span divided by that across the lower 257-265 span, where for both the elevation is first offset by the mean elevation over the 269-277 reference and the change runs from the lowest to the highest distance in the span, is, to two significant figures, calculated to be 0.24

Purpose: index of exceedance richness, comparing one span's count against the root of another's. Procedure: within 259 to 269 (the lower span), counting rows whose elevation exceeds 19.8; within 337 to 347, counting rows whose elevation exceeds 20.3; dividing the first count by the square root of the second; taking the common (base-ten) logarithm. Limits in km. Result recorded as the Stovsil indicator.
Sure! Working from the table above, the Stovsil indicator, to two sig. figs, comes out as 0.35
